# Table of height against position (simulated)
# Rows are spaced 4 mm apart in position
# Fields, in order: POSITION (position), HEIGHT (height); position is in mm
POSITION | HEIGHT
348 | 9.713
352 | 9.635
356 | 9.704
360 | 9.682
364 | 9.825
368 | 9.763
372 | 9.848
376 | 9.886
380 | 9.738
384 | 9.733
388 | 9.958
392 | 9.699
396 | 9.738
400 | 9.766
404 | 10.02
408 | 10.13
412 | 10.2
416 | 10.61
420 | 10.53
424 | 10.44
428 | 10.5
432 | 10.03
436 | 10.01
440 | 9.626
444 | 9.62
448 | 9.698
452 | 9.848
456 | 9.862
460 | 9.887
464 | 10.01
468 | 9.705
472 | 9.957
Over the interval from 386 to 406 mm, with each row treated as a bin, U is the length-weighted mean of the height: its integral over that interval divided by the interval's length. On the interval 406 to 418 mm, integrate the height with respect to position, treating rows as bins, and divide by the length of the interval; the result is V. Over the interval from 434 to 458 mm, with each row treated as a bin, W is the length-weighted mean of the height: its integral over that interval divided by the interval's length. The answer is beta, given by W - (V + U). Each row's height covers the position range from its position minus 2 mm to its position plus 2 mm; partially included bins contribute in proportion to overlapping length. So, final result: -10.4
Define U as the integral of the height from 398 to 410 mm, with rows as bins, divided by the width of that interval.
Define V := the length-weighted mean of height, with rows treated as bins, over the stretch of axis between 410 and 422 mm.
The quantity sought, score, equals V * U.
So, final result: 104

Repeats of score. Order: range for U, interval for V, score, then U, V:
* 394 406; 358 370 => 96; 9.8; 9.8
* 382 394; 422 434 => 101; 9.8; 10.3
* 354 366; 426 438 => 99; 9.7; 10.2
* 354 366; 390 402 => 95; 9.7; 9.7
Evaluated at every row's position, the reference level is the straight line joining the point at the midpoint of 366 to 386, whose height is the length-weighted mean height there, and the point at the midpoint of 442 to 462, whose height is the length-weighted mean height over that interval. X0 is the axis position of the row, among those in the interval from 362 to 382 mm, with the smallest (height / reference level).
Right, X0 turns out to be 380 mm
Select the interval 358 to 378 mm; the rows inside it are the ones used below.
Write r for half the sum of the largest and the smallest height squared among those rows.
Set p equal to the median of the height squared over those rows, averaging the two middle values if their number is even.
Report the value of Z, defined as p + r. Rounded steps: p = 97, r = 96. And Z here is 192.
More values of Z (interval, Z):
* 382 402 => 191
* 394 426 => 207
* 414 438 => 216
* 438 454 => 188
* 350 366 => 189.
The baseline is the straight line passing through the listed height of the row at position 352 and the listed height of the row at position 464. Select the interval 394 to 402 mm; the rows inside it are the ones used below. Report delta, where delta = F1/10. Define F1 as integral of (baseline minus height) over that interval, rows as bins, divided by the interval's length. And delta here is 0.00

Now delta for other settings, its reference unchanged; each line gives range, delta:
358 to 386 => -0.01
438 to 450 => 0.03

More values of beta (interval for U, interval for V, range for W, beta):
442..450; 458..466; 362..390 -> -9.8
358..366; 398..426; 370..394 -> -10.2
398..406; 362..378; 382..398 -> -9.9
